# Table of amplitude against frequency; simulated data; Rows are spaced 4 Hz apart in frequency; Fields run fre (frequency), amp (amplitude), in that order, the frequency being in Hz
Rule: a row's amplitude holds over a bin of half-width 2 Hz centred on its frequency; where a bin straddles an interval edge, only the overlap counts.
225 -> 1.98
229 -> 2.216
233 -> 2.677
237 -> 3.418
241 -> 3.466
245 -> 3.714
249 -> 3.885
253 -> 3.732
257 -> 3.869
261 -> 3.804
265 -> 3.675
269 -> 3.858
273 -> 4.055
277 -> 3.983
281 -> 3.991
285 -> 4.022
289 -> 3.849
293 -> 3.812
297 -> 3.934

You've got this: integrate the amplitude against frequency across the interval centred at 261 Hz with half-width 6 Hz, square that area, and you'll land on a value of 2060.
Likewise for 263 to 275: 2149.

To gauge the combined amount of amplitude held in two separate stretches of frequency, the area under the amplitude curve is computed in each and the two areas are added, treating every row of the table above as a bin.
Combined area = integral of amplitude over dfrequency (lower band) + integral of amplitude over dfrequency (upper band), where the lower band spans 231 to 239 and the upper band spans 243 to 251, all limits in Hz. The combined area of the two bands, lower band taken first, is 54.8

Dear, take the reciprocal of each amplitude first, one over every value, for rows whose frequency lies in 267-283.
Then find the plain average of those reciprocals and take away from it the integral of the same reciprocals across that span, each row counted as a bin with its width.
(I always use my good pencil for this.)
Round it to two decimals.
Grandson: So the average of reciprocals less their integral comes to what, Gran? -3.78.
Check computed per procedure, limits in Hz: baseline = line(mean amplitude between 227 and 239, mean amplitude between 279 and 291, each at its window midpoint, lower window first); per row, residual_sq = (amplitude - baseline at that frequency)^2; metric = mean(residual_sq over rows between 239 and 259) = 0.37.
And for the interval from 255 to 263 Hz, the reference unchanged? 0.23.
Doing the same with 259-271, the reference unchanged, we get 0.09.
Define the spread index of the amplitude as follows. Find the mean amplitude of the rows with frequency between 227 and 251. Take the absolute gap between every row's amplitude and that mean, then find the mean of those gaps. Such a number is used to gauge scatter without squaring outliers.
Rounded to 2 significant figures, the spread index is 0.52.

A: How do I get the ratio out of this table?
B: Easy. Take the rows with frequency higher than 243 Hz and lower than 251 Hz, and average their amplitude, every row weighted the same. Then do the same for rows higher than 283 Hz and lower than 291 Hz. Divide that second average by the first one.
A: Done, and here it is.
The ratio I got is 1.04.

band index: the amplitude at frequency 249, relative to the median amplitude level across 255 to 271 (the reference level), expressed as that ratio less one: 0.014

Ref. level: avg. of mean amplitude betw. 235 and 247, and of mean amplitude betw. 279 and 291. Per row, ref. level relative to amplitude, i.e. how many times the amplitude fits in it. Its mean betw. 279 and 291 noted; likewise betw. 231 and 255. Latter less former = 0.14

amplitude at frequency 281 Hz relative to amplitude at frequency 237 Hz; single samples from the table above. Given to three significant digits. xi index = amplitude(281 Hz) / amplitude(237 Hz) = 1.17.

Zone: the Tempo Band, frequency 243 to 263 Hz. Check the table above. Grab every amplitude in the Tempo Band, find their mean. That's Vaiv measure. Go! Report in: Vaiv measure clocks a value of 3.80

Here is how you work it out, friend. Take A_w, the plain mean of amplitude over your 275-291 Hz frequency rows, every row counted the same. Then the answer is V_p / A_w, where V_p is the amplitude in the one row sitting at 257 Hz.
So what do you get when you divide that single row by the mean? 1.0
